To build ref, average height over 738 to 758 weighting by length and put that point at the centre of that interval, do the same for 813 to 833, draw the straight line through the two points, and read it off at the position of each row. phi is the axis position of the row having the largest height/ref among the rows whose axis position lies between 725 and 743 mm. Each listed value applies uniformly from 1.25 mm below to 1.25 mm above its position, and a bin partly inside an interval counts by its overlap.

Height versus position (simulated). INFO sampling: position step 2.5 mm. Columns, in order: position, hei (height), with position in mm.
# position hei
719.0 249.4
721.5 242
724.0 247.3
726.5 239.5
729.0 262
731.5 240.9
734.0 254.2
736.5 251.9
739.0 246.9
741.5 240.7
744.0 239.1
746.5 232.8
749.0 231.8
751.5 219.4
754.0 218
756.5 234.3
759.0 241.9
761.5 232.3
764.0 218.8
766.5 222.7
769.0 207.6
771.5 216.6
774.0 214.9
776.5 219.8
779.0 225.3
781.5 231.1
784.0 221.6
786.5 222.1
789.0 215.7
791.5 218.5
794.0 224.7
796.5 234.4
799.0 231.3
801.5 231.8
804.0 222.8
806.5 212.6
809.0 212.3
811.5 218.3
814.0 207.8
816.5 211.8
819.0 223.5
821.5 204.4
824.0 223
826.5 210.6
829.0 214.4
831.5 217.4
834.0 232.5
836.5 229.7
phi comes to 729.0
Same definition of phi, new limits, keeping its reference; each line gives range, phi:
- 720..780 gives 729.0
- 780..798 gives 796.5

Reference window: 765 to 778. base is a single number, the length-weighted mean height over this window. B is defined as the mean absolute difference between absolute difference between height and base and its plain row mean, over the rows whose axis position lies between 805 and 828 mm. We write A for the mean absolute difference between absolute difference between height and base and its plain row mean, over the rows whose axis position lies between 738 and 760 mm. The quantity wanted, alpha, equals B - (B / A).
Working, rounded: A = 7.4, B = 2.2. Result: 1.90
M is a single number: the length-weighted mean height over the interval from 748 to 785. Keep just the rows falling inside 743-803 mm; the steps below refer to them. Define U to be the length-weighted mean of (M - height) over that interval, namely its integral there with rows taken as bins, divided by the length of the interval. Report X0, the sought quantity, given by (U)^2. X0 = 2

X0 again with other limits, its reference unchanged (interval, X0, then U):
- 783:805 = 1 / -1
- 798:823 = 37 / 6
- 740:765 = 56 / -7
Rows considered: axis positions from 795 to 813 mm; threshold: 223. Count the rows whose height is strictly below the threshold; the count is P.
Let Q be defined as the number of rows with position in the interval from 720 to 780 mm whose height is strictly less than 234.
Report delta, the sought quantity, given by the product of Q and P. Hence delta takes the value 48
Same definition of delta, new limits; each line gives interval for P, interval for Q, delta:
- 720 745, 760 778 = 0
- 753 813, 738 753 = 45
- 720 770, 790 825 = 65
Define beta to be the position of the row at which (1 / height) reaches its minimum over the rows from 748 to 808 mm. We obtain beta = 759.0 mm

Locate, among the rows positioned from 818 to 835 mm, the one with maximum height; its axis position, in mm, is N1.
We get 834.0 mm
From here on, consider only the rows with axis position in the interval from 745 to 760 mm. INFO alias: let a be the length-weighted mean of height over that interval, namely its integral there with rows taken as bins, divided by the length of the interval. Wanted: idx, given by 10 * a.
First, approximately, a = 230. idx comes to 2297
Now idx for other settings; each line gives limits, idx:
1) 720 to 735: 2476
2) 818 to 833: 2157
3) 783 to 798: 2230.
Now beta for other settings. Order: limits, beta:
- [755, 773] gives 759.0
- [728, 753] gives 729.0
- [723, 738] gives 729.0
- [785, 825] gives 796.5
